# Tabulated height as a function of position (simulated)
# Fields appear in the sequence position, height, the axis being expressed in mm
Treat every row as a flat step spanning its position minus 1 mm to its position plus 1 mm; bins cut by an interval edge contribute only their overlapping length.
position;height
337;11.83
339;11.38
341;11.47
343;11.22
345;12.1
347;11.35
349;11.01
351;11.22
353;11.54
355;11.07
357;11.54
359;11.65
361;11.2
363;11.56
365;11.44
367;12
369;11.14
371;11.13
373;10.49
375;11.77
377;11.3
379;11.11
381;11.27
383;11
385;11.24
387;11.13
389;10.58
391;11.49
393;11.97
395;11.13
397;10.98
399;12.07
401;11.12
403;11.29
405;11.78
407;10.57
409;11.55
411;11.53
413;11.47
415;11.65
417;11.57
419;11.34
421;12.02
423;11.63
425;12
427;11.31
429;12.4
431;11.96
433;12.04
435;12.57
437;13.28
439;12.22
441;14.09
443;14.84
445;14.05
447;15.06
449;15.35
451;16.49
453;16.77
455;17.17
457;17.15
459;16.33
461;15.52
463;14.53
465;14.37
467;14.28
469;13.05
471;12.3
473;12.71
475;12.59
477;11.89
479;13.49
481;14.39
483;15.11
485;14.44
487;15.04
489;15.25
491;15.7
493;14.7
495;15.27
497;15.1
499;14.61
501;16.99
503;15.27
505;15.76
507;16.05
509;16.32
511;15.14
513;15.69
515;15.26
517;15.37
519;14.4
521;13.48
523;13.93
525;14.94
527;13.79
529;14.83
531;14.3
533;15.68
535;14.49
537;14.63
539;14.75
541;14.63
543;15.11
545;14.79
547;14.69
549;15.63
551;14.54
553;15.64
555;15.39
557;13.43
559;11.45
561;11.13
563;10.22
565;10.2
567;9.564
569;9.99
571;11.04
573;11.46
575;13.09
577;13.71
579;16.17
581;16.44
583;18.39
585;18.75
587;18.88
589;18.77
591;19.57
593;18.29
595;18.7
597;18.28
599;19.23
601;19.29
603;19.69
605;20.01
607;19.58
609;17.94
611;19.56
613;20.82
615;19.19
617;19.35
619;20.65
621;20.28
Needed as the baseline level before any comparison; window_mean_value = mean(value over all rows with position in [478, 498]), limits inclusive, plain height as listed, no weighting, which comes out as 15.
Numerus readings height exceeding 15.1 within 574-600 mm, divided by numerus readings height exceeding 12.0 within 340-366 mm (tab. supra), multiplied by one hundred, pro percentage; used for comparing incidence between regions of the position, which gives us 1100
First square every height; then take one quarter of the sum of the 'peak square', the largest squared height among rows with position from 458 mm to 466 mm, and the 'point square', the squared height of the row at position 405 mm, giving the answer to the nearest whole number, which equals 101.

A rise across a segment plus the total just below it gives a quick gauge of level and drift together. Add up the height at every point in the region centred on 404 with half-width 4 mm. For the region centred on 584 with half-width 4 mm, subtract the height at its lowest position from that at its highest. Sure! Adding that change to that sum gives 47.2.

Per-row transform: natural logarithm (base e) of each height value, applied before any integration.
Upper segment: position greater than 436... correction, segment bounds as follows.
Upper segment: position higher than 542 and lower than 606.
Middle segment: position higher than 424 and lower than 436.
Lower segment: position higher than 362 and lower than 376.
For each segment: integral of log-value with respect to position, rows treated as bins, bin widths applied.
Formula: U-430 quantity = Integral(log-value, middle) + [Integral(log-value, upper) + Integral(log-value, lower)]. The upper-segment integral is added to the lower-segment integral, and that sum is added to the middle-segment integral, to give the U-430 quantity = 237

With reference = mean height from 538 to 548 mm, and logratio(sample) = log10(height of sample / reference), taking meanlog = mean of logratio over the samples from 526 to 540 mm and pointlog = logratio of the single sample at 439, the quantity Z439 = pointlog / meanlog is 17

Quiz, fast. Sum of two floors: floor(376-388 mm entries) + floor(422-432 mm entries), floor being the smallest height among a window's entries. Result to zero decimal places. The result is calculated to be 22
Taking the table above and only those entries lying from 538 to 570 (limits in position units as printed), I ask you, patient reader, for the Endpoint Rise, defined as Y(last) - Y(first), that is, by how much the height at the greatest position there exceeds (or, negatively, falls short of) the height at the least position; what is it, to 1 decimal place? -4.8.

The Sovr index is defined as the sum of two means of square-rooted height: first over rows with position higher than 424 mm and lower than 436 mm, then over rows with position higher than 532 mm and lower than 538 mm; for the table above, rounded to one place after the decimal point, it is 7.3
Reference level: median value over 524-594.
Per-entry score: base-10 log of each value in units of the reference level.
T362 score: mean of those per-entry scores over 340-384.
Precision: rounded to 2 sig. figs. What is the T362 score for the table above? -0.11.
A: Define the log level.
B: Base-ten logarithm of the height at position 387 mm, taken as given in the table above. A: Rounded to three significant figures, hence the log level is 1.05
